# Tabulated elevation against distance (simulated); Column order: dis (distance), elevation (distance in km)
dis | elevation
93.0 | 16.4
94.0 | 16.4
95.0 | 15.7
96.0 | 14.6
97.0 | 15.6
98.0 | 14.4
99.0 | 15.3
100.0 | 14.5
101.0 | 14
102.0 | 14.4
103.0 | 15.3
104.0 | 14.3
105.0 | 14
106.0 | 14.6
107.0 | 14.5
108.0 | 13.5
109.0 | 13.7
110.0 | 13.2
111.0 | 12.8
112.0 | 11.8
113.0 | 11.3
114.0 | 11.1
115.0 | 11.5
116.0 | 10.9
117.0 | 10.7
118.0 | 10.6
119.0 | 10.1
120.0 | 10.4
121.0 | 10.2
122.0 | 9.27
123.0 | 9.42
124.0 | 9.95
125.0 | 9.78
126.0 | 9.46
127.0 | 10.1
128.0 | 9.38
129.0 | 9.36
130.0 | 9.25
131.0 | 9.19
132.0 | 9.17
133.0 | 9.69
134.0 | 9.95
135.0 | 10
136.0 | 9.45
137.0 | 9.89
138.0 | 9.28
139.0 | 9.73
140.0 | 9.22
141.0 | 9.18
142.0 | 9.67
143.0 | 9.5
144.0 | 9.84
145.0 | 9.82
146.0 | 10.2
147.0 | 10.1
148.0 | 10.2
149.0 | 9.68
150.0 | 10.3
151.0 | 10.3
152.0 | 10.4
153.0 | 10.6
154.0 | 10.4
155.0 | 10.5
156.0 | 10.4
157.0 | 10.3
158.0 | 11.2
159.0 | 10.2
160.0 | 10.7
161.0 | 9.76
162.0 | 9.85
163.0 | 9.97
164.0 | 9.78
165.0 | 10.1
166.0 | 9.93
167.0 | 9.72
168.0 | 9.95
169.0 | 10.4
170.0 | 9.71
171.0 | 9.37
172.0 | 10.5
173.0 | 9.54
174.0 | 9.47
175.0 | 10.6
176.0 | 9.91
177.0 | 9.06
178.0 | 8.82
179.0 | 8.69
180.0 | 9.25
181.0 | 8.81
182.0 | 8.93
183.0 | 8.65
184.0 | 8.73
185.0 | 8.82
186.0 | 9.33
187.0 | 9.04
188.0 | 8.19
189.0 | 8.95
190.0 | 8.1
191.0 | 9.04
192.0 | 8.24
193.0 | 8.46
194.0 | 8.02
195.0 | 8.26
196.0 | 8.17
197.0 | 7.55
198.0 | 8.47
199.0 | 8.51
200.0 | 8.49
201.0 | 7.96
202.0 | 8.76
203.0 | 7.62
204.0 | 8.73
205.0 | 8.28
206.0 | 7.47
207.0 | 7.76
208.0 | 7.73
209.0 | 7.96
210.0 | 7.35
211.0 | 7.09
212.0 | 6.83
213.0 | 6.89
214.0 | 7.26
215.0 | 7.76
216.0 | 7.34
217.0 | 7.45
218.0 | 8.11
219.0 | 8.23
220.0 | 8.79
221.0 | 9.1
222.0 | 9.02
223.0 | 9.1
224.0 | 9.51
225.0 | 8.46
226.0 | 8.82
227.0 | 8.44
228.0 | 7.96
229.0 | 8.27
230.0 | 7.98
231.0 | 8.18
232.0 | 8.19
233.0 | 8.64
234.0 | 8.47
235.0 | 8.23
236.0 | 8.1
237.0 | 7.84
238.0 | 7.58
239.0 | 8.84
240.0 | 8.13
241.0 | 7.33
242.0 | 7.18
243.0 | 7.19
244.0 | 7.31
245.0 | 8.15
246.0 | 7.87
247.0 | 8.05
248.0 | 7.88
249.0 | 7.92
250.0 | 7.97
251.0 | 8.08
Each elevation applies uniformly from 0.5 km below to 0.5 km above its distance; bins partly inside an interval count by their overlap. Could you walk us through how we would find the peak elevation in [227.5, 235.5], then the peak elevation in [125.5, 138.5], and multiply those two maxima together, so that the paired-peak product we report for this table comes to 87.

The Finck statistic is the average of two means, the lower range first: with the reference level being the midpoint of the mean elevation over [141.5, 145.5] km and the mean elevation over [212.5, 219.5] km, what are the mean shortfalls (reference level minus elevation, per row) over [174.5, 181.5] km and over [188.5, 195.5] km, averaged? -0.2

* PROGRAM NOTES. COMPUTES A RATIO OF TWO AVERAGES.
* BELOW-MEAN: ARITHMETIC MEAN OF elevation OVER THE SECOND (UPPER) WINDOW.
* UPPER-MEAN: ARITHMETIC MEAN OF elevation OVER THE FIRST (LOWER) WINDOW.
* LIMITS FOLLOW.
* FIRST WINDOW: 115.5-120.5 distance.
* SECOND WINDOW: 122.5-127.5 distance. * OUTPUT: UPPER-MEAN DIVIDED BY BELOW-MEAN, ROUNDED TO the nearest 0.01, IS 1.08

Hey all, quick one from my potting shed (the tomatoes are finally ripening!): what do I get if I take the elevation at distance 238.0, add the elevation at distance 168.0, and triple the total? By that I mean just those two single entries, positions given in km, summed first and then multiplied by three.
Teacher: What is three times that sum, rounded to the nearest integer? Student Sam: 53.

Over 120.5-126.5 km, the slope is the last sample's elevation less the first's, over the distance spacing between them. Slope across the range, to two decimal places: -0.15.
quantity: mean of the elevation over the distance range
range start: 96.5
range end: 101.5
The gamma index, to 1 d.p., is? 14.8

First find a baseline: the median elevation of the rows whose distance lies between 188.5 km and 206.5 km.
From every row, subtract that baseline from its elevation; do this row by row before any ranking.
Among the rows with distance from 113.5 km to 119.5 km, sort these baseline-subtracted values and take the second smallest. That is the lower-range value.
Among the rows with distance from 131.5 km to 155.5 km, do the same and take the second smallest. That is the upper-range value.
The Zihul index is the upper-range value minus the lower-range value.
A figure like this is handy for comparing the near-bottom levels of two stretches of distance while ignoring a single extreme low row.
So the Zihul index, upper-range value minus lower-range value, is -1.4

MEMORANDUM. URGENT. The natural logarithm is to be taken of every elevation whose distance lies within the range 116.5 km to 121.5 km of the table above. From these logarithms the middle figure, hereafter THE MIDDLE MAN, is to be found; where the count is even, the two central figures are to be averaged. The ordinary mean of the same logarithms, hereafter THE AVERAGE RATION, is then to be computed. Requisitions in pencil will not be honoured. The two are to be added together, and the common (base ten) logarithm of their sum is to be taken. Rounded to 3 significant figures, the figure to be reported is 0.671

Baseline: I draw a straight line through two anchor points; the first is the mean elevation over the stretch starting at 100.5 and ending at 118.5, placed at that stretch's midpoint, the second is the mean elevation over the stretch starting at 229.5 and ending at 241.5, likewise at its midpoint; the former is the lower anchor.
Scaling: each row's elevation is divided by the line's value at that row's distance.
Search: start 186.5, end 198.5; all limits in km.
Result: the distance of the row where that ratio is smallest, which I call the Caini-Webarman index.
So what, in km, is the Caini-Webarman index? 197.0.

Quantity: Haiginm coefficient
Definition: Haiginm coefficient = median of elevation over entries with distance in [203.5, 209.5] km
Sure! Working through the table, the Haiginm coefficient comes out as 8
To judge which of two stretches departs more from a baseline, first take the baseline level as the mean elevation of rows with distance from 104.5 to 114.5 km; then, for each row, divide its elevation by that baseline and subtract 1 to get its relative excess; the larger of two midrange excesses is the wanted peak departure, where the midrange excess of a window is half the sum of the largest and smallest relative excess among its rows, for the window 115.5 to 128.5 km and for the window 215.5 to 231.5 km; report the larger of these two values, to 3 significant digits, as -0.227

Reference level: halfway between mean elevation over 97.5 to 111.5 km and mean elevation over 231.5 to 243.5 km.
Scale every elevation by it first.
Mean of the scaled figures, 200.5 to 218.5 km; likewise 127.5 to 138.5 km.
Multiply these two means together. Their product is 0.60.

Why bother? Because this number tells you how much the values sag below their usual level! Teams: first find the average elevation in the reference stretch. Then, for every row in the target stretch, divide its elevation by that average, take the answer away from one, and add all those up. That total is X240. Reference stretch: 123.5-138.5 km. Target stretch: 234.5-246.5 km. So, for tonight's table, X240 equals 2.2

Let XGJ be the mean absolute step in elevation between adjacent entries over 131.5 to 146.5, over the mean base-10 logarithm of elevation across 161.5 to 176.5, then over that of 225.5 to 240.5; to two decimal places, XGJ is 0.38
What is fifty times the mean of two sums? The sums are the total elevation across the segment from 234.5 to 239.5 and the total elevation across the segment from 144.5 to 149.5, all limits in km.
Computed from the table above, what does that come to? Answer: 2265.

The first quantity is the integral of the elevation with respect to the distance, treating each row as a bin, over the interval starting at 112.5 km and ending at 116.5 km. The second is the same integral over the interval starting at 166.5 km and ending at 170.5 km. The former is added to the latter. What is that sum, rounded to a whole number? 85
